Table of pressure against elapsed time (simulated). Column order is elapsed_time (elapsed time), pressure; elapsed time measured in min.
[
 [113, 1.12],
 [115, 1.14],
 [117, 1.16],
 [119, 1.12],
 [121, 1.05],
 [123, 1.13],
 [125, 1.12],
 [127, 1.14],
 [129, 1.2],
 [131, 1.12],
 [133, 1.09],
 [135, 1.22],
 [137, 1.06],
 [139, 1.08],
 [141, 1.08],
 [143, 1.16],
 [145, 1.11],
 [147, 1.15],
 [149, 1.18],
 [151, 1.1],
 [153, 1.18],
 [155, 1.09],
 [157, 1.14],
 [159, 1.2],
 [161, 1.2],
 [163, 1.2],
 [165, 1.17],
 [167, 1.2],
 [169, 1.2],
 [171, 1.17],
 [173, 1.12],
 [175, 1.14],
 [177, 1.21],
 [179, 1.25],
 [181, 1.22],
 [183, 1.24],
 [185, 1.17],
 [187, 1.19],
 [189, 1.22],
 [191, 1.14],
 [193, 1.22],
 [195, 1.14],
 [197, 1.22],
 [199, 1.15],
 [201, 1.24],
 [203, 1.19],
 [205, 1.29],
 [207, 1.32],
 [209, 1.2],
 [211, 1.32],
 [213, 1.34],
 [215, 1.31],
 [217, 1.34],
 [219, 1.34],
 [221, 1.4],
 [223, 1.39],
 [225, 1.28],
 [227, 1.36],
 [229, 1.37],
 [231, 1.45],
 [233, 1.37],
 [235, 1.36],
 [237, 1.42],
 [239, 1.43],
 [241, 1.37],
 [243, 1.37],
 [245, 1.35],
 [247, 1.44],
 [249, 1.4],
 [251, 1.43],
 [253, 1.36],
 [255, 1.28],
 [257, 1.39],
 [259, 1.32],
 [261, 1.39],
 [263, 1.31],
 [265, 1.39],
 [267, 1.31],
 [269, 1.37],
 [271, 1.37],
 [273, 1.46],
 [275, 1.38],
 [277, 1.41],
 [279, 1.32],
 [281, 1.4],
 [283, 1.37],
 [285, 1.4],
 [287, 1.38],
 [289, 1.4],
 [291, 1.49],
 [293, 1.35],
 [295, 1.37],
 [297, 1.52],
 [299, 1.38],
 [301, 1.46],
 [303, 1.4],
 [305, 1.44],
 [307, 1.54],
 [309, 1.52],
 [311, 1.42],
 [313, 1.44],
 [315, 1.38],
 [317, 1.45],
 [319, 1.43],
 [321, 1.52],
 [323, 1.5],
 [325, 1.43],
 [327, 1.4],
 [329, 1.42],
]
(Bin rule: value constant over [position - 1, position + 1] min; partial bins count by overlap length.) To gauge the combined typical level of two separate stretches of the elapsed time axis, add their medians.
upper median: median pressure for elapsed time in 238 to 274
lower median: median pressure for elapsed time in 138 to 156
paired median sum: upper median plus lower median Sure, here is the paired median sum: 2.48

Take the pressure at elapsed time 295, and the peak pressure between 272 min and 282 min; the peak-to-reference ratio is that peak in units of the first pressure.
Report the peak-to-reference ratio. 1.07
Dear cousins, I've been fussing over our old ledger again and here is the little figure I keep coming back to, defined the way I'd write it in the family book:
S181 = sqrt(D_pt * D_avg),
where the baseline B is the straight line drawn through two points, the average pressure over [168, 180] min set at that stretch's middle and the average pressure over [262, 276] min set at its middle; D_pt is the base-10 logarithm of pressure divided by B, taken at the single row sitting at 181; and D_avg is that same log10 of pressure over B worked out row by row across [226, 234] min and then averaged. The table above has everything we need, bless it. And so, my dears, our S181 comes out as 0.016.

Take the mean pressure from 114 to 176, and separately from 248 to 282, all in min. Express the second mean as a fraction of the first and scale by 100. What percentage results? 120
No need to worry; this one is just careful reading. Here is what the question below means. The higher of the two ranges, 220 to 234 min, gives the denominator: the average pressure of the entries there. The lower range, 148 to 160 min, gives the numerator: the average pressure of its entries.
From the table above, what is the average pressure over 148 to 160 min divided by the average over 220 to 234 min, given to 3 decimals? 0.836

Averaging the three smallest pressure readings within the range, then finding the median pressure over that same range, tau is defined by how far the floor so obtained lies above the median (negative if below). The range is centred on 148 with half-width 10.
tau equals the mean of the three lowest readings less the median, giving -0.042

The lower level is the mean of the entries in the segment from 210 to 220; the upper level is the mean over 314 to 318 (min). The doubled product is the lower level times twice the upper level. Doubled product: 3.8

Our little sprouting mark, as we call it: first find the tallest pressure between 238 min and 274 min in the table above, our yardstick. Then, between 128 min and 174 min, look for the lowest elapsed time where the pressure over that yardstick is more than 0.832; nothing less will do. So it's 135 min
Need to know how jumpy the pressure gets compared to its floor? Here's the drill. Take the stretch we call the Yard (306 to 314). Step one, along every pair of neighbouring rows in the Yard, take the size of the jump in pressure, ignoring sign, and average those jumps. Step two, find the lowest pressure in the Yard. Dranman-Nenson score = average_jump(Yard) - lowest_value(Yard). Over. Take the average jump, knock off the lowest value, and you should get -1.37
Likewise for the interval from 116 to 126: -1.00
